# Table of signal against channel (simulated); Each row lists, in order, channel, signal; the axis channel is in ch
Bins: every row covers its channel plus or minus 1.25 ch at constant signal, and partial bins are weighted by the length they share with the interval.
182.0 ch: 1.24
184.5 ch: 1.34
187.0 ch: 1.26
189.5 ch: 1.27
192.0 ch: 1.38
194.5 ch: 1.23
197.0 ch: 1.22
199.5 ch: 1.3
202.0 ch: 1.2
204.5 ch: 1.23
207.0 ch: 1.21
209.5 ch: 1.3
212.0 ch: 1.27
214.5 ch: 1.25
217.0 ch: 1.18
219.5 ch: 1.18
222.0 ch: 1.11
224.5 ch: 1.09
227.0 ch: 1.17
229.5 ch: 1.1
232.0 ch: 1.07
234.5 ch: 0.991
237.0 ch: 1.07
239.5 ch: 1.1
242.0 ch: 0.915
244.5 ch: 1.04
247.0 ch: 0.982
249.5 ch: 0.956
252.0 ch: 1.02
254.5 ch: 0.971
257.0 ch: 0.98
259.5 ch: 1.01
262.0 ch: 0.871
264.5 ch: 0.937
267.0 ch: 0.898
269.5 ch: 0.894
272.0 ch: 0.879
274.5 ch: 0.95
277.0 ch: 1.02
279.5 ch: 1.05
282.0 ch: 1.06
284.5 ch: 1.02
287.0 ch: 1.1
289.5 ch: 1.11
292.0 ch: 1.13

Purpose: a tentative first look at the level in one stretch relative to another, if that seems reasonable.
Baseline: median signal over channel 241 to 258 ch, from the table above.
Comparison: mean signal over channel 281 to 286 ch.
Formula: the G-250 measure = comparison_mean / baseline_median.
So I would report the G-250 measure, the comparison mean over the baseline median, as 1.06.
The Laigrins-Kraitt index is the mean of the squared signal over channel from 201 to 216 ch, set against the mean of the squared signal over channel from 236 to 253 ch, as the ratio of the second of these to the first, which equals 0.66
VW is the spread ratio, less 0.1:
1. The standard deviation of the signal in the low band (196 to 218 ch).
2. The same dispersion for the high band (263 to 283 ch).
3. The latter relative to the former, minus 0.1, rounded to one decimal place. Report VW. 1.6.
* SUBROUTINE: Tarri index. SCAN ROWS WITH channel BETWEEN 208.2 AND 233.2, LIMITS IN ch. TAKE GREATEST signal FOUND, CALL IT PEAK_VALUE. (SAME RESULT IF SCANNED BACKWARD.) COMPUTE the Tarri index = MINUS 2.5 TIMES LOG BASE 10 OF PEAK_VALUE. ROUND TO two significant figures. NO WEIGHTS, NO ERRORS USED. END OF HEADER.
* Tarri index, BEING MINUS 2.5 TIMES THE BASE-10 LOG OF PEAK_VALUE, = -0.28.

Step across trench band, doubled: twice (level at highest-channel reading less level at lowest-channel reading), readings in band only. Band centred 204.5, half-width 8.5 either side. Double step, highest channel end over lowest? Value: 0.1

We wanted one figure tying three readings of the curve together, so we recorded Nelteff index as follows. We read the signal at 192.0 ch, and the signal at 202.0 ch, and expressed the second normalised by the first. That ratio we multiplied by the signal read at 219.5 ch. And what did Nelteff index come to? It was 1.03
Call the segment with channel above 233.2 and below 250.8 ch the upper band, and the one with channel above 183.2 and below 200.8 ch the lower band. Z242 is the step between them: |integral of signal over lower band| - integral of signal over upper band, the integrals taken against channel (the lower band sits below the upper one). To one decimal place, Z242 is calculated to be 4.9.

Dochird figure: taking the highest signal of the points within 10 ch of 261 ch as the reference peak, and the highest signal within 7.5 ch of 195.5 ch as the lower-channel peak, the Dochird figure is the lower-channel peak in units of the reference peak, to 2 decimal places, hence 1.35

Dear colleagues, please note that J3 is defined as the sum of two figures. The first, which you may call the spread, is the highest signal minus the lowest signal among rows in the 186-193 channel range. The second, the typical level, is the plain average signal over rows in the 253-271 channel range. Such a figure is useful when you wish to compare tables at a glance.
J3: 1.06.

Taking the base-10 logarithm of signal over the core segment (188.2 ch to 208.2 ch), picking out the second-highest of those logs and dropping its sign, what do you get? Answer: 0.11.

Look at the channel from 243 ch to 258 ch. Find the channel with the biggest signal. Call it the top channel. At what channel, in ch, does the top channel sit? 244.5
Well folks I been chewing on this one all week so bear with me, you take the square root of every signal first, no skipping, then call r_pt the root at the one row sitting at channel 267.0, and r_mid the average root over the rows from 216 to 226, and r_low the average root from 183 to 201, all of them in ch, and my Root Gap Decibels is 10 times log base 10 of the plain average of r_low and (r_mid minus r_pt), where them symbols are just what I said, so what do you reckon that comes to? -2.03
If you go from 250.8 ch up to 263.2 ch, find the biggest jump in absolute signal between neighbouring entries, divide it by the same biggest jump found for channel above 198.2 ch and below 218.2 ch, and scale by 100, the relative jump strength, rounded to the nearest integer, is 139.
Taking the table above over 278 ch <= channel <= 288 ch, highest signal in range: 1.1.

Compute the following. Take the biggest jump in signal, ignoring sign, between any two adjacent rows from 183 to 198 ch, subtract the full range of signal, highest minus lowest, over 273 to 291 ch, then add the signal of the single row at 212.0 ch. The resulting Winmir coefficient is 1.26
